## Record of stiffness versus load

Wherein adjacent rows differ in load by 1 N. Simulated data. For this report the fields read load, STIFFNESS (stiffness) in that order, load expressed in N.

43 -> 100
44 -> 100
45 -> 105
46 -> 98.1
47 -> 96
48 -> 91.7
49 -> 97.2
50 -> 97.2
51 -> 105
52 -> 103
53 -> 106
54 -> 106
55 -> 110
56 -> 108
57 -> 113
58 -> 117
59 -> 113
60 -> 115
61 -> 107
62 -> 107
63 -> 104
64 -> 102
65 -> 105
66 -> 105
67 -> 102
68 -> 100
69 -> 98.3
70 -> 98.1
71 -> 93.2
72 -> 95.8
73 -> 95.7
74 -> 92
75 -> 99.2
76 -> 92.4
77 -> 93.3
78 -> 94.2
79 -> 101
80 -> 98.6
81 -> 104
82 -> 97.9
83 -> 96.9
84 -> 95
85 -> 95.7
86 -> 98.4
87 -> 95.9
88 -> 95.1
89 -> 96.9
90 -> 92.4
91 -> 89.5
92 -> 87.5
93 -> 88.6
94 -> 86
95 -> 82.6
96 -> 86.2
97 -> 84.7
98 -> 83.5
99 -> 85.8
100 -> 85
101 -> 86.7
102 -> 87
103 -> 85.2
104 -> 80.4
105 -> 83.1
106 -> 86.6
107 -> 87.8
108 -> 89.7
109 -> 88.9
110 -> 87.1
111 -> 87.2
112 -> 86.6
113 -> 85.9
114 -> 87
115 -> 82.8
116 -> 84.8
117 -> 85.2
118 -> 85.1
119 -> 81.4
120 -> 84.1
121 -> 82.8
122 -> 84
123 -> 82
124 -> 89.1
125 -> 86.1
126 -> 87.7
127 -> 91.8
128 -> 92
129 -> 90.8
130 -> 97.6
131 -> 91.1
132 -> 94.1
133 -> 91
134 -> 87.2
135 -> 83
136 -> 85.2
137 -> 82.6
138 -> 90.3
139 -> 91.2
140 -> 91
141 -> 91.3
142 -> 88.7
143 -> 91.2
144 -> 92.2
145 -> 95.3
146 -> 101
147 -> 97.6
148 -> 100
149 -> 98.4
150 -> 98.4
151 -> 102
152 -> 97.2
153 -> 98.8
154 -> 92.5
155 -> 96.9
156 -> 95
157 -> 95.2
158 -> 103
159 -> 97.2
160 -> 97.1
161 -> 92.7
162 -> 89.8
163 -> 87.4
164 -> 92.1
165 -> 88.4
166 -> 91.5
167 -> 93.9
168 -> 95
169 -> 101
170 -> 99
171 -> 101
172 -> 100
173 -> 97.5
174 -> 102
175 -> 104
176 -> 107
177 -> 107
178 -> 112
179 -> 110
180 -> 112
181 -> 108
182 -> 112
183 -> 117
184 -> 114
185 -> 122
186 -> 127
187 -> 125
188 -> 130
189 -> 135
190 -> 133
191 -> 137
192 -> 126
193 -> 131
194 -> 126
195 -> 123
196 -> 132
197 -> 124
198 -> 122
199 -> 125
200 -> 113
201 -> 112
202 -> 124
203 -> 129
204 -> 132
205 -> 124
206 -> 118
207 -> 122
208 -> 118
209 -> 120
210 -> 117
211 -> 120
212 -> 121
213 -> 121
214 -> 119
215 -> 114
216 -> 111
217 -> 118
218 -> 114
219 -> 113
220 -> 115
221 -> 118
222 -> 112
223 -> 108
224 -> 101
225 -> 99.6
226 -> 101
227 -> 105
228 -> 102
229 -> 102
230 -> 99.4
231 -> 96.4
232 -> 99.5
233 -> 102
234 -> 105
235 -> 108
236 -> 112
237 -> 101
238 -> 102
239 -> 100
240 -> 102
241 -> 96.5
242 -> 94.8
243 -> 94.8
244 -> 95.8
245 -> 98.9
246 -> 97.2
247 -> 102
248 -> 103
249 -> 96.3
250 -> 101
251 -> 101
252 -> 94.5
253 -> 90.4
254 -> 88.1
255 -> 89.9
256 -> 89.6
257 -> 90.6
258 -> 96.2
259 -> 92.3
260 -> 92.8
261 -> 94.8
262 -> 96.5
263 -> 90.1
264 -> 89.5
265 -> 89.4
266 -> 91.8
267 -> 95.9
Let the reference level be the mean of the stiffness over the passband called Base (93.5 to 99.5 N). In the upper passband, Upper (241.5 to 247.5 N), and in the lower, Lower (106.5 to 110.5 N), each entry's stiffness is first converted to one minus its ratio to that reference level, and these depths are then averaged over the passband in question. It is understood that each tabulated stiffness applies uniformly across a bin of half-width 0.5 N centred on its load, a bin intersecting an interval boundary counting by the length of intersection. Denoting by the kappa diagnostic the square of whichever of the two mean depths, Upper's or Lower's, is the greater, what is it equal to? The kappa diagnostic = 0.0018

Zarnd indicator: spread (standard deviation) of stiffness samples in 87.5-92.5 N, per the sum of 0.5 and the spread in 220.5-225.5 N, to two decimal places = 0.47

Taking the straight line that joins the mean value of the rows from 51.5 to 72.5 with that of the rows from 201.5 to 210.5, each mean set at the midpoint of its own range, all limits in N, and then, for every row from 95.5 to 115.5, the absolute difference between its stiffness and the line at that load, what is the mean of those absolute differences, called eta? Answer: 24.6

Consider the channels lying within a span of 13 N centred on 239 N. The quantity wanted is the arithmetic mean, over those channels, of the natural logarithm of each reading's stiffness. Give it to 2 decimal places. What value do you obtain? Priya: 4.61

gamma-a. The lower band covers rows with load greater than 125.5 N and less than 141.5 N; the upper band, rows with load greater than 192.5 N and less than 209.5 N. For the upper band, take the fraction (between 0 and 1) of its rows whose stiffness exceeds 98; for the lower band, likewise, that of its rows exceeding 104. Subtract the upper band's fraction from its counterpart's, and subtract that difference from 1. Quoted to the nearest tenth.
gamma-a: 2.0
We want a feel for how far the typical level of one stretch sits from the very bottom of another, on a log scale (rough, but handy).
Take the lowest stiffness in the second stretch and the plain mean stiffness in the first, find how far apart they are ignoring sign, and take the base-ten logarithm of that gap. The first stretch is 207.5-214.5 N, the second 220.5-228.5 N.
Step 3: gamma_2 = 1.3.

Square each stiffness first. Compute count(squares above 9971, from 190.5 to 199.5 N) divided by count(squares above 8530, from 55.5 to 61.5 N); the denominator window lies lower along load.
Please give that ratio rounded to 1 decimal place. 1.5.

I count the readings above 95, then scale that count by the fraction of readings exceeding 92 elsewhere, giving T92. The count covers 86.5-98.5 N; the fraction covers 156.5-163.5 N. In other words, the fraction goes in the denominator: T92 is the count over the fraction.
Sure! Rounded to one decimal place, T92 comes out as 4.2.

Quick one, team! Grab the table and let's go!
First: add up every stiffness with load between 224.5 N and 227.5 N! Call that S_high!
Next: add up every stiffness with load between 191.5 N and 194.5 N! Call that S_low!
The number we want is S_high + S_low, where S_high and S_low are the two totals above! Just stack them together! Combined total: 689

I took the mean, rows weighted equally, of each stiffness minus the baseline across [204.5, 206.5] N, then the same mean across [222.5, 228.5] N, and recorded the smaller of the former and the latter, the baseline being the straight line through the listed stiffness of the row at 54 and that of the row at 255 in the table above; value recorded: 11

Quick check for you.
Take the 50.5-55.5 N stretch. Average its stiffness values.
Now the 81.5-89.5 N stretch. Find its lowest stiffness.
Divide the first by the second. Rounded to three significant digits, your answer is 1.12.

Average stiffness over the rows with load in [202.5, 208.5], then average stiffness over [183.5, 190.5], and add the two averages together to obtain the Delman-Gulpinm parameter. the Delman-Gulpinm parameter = 250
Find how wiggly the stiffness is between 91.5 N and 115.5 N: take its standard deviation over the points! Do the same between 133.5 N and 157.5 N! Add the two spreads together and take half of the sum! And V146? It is 3.8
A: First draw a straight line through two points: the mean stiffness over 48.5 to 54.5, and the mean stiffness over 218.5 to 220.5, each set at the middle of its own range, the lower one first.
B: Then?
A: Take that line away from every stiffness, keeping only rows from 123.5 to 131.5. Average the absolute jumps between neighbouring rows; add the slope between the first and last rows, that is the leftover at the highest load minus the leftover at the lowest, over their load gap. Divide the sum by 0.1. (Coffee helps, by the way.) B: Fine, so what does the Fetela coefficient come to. 35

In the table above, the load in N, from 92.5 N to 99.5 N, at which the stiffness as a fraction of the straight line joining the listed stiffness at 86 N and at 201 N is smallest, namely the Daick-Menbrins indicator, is 95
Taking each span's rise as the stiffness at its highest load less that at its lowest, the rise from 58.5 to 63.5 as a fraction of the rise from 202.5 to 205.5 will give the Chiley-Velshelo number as 1.8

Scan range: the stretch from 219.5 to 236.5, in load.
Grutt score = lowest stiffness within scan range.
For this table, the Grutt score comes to 96.4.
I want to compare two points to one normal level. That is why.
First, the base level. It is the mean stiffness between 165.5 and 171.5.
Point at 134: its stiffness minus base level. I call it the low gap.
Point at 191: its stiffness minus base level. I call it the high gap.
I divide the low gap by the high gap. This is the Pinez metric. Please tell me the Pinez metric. -0.2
